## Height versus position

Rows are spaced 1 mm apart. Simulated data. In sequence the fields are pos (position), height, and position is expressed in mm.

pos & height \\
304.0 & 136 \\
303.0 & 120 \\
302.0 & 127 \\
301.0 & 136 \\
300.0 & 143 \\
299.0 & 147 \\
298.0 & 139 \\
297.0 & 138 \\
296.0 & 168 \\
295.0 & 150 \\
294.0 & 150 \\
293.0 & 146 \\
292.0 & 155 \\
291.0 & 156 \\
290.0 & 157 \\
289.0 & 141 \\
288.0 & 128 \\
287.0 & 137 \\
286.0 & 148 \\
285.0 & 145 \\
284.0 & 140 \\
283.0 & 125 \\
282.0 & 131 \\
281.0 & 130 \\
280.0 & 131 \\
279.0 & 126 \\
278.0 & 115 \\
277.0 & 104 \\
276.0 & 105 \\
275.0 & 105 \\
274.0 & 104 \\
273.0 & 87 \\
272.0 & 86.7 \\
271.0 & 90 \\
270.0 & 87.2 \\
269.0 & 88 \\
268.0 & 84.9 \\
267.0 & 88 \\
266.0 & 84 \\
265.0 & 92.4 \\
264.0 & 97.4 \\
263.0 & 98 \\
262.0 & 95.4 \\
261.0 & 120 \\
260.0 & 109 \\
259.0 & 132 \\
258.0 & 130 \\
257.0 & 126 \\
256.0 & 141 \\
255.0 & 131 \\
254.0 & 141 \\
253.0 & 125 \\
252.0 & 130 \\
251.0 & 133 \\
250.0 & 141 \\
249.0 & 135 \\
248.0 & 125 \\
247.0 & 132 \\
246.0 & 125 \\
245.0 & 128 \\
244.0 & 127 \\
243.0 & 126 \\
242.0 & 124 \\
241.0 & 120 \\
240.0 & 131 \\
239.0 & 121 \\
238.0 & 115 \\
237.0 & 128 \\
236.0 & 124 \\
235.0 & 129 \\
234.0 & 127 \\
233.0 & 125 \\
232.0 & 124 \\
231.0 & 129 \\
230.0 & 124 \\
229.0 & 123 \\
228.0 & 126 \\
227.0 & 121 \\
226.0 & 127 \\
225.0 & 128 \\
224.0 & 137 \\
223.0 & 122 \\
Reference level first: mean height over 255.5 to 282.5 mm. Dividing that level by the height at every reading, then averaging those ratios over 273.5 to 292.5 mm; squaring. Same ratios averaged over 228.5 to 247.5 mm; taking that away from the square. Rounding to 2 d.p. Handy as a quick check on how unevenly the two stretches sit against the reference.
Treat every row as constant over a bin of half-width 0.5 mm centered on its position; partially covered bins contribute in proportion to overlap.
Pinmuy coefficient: -0.16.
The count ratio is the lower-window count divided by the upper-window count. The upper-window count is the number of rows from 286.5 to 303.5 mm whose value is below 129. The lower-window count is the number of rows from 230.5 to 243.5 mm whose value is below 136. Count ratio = 4.3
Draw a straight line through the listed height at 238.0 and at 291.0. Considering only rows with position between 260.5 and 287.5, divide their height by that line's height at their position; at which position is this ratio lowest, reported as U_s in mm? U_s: 273.0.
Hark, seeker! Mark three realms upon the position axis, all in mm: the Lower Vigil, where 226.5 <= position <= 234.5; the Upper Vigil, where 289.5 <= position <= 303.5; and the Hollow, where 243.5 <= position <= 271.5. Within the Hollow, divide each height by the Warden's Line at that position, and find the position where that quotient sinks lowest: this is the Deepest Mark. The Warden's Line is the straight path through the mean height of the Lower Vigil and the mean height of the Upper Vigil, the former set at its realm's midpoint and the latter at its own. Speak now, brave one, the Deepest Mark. 266.0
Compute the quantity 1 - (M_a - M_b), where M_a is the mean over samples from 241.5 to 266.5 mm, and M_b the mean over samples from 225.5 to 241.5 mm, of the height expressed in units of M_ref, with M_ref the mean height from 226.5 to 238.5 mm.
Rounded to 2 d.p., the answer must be 1.02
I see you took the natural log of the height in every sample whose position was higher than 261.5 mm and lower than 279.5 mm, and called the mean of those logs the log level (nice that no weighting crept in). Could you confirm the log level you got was 4.56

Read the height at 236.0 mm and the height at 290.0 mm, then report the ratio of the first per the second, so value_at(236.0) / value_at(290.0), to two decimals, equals 0.79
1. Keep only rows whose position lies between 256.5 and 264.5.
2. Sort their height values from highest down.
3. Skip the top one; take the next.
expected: 130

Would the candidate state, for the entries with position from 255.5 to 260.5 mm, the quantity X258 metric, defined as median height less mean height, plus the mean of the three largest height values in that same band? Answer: 137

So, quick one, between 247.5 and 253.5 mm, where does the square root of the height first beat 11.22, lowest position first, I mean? 249.0 mm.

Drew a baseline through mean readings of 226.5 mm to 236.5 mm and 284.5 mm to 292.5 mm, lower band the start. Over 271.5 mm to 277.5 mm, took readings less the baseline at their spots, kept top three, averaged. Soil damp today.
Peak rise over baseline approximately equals -36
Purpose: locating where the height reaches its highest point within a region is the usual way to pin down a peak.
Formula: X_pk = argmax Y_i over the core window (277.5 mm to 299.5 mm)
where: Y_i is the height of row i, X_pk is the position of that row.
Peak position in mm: 296.0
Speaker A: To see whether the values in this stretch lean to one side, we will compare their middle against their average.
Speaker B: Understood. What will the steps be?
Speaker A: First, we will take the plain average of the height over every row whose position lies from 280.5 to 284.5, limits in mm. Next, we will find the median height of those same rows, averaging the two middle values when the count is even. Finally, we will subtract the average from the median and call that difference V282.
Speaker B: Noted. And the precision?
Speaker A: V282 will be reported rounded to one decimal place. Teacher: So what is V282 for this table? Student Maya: -1.0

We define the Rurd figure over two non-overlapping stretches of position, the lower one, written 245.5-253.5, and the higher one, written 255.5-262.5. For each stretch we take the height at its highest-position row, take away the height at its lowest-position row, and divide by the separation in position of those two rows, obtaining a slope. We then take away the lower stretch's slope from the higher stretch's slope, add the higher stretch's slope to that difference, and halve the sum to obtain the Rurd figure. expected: -8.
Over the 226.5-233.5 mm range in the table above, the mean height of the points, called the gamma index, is 125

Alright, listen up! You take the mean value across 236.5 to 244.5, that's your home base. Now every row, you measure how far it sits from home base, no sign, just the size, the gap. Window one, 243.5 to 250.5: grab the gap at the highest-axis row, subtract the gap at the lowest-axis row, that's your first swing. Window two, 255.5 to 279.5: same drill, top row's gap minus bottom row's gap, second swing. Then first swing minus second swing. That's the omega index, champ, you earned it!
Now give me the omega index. 29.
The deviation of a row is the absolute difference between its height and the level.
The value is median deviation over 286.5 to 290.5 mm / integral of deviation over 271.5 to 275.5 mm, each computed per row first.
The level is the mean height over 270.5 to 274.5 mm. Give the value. 1.33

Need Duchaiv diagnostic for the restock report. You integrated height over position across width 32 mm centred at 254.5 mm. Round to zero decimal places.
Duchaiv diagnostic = 3768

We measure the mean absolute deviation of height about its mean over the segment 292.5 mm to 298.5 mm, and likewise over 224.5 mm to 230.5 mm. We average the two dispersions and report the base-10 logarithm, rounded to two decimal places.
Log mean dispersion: 0.68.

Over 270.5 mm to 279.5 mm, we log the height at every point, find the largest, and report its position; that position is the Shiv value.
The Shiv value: 279.0 mm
